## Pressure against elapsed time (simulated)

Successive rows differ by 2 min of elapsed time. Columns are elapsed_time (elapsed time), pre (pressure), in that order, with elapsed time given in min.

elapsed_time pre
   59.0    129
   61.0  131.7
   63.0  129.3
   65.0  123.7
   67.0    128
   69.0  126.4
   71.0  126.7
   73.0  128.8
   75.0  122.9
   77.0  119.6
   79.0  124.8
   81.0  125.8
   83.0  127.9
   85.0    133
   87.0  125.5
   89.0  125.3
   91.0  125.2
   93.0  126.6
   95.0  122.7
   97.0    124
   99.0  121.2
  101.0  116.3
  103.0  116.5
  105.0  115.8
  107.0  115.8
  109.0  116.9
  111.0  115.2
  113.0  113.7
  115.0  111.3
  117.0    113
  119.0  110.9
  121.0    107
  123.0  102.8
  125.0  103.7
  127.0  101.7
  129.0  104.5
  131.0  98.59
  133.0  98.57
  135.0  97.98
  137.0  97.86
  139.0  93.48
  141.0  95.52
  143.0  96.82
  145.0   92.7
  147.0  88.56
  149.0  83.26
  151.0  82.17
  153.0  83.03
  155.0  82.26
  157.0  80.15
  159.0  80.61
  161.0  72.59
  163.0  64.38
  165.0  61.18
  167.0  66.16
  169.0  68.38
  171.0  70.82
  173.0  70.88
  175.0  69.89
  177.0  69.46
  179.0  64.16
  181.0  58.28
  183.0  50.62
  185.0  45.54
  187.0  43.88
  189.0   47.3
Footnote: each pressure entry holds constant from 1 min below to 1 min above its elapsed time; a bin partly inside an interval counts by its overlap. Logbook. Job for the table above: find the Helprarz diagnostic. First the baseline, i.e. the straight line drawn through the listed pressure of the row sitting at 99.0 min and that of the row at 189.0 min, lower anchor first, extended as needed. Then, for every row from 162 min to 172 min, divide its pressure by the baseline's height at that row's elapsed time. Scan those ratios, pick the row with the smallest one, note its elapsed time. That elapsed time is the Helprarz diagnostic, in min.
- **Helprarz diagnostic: 165.0 min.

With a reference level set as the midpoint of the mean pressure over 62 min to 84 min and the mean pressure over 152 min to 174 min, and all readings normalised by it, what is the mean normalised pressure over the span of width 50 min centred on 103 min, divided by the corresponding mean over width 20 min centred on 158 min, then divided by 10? 0.156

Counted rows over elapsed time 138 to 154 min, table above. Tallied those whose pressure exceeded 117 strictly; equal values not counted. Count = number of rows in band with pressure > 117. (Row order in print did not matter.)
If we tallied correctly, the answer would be 0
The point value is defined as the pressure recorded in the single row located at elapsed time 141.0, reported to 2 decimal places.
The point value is 95.52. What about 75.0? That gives 122.90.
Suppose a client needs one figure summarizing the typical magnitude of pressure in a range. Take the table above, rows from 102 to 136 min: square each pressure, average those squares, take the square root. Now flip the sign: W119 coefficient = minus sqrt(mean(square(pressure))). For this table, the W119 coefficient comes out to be -109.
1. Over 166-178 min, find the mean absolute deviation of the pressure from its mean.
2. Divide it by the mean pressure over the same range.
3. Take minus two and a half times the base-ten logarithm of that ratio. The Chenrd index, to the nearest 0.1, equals 4.3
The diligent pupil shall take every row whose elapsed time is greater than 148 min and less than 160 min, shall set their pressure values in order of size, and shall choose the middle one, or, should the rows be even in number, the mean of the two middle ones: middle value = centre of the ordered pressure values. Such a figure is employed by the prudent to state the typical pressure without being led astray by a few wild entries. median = 82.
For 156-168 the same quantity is 69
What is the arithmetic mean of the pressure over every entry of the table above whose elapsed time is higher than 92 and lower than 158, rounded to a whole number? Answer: 104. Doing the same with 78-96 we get 126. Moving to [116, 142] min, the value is 102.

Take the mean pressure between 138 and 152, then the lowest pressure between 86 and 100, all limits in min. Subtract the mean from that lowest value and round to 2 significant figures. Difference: 31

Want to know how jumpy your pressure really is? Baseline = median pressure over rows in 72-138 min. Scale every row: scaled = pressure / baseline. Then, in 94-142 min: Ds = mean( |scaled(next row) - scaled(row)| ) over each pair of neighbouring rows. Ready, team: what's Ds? 0.018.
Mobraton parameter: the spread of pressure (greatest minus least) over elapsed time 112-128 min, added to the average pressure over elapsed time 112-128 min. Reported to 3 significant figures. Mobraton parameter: 120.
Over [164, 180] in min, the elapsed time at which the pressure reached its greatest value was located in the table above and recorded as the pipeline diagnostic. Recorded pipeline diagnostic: 173.0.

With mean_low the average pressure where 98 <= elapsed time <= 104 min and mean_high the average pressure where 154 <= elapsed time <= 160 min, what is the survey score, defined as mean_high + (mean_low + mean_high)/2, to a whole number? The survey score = 181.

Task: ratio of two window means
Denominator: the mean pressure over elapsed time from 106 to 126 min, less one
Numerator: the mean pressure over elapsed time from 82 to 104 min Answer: 1.1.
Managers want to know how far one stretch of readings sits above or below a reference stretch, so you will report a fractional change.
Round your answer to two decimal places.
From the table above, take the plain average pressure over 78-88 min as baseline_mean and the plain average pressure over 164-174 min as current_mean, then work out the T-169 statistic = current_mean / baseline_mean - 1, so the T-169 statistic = -0.47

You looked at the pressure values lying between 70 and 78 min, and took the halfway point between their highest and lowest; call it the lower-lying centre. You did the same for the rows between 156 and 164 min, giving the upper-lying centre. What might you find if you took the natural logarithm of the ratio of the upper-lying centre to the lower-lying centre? -0.5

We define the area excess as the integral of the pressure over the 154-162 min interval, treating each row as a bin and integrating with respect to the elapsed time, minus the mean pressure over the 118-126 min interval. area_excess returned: 525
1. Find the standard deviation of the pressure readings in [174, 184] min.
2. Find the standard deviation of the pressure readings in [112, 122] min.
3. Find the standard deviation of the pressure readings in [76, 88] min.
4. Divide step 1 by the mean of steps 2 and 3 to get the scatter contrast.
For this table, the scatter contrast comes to 2.3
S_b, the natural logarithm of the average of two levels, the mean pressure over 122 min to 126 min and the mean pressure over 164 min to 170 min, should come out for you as 4.43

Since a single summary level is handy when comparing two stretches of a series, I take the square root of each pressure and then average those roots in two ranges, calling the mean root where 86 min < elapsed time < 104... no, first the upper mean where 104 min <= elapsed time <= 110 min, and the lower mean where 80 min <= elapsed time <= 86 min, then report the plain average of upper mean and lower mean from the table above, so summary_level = 11.1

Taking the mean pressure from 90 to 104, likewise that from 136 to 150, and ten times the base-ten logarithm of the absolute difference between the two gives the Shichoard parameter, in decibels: 14.7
